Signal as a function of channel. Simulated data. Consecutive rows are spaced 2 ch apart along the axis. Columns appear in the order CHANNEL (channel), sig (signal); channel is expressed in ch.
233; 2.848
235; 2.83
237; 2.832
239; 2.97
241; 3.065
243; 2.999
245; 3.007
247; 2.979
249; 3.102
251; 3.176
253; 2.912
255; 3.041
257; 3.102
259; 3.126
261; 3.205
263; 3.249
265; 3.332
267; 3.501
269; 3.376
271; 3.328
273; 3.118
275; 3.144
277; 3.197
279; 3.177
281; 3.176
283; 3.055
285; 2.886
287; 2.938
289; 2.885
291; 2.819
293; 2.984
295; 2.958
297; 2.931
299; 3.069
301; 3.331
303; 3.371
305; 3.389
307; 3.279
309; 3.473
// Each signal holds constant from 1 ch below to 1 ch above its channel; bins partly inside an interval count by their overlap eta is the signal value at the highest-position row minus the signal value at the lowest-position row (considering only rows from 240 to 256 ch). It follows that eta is -0.02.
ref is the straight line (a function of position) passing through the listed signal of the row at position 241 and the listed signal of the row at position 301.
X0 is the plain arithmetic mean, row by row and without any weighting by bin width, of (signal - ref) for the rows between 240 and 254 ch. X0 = -0.1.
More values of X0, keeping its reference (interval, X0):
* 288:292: -0.4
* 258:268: 0.1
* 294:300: -0.3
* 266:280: 0.1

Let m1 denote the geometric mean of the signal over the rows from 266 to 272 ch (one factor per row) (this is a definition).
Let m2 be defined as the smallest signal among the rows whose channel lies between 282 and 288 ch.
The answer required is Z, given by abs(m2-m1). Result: 0.5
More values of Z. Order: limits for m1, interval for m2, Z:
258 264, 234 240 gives 0.4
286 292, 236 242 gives 0.0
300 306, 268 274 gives 0.2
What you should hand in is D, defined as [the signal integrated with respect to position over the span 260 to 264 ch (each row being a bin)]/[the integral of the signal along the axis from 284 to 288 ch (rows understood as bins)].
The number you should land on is 1.11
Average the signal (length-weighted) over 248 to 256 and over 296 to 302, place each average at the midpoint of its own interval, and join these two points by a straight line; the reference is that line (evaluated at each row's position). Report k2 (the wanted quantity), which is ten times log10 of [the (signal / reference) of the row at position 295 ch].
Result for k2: -0.21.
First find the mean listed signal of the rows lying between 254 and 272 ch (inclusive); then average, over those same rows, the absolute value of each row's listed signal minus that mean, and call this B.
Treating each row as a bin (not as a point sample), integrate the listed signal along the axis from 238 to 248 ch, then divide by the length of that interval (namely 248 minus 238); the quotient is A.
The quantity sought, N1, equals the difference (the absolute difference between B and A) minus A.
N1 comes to -0.12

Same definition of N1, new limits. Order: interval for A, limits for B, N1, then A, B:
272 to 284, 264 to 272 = -0.06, 3.14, 0.058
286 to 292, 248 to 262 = -0.07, 2.88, 0.068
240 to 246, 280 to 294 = -0.09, 3.02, 0.093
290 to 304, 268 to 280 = -0.09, 3.07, 0.086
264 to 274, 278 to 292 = -0.12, 3.33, 0.124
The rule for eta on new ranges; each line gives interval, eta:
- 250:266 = 0.16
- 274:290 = -0.26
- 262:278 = -0.05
